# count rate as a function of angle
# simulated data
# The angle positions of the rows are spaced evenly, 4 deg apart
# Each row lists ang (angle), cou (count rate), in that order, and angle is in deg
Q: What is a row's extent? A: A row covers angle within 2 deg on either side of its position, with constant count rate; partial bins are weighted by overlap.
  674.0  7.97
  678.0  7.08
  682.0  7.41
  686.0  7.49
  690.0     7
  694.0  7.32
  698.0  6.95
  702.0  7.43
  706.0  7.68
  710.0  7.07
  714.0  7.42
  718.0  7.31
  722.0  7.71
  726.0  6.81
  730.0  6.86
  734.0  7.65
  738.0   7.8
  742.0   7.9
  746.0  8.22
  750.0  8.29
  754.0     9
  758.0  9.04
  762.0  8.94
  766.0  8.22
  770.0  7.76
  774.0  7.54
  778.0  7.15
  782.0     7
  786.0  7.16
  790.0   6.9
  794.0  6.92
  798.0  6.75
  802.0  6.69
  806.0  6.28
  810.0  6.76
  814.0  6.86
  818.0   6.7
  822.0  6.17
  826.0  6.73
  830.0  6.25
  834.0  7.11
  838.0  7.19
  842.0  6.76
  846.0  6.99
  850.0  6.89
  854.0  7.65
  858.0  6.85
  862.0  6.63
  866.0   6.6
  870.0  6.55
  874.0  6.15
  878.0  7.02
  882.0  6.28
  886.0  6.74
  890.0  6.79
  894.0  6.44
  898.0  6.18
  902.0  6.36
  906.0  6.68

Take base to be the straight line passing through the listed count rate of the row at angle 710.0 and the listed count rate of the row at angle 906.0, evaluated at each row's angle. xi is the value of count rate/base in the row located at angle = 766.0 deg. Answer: 1.18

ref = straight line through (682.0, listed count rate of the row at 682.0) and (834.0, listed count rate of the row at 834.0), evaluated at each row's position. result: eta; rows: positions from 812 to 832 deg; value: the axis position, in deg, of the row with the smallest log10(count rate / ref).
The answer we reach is 822.0 deg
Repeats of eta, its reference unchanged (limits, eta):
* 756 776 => 774.0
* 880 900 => 898.0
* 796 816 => 806.0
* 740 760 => 742.0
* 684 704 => 698.0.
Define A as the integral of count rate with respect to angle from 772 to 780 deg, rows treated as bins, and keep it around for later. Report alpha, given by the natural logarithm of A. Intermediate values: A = 59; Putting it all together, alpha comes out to 4.07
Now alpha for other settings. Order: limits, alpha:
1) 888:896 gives 3.97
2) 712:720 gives 4.08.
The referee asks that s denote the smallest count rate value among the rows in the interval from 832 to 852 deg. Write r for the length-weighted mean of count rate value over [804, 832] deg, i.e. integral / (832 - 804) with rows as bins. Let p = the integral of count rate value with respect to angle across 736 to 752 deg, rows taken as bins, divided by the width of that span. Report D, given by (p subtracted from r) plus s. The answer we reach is 5.2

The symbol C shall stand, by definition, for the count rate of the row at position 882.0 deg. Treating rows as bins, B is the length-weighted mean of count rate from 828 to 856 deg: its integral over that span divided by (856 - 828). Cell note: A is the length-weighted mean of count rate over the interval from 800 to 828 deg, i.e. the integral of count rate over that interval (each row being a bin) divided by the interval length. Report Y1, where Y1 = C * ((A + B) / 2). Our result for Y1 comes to 42.6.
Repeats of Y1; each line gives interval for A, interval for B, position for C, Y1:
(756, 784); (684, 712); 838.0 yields 54.7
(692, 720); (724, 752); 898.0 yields 46.2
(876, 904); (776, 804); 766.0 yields 55.4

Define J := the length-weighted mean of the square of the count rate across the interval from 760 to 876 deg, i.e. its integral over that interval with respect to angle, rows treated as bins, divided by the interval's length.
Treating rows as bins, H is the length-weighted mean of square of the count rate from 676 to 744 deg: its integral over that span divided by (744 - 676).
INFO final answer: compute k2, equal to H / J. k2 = 1.11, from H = 54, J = 49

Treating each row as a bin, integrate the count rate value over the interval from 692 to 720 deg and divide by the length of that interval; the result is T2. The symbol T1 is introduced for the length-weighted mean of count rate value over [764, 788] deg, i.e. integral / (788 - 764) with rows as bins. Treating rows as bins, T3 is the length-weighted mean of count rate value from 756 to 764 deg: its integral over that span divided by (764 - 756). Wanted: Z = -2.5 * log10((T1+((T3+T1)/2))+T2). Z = -3.40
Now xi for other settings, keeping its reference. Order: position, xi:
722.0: 1.09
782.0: 1.01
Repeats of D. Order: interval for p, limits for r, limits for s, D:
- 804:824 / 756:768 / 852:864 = 8.8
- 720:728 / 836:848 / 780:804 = 6.4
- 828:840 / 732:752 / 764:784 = 8.1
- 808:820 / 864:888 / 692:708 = 6.7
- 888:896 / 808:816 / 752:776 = 7.7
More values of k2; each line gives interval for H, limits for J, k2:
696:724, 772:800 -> 1.09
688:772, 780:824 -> 1.32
